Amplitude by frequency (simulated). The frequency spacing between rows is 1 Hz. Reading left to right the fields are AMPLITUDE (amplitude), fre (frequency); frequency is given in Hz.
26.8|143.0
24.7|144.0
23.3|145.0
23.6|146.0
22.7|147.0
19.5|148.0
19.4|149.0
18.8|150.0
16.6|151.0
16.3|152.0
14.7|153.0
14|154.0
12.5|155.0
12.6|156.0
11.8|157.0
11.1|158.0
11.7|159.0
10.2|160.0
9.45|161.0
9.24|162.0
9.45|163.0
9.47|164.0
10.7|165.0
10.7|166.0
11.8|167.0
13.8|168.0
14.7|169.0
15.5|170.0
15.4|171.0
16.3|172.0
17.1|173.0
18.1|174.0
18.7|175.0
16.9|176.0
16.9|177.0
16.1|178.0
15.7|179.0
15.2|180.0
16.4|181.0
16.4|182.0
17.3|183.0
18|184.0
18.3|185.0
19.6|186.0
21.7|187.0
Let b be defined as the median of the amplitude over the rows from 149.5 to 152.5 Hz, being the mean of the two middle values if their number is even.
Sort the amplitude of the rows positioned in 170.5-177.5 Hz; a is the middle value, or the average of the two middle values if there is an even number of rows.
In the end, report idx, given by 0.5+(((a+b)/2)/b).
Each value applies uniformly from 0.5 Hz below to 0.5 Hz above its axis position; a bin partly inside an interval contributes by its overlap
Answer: 1.5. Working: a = 17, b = 17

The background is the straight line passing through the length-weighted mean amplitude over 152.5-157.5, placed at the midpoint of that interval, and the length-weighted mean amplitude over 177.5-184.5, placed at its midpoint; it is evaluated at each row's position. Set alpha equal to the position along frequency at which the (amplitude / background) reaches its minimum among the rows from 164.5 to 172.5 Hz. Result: 166.0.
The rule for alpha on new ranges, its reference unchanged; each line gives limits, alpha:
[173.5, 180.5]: 180.0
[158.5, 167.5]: 162.0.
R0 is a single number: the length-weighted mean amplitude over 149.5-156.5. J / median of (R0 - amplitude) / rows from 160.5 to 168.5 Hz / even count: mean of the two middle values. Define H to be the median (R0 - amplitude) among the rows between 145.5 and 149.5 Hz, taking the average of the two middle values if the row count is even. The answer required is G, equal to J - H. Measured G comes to 11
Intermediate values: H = -6.0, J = 5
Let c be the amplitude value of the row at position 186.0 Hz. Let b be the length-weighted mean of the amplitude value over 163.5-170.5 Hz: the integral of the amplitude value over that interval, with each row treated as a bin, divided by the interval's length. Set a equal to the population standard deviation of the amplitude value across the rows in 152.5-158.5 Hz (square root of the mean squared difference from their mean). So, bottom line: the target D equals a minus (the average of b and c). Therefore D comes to -14.8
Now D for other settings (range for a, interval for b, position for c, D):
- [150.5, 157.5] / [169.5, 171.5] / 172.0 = -14.1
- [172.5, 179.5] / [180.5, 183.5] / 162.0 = -12.0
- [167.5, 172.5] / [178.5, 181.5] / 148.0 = -16.8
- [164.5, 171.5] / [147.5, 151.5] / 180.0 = -14.9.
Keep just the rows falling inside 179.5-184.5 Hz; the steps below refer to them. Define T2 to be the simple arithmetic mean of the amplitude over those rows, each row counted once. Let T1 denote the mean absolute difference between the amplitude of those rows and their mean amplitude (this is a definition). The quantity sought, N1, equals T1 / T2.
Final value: 0.048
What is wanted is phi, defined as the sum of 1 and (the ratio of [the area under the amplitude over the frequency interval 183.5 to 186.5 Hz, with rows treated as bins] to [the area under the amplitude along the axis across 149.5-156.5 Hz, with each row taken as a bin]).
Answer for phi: 1.5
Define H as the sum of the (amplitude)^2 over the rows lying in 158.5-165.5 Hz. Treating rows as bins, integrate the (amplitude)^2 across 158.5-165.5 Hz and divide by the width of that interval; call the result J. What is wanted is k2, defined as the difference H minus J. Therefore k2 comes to 608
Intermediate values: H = 709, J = 101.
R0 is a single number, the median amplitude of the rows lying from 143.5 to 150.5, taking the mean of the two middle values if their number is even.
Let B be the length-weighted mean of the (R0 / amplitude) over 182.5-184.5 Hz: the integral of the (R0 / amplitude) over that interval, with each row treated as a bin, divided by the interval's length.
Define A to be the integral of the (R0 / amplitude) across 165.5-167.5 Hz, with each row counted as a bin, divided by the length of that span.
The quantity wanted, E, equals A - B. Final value 0.7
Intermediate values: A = 2.0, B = 1.29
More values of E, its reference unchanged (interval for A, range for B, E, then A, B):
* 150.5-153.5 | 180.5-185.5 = 0.1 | 1.4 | 1.32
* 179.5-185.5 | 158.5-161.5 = -0.8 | 1.3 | 2.19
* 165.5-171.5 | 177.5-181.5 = 0.3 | 1.7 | 1.43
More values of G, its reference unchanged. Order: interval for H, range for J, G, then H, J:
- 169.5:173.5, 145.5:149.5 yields -5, -0.8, -6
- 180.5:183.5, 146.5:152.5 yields -3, -1.3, -4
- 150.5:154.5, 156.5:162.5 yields 5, -0.4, 4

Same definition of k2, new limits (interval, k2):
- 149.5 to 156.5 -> 1390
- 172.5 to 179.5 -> 1754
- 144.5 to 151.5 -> 2572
